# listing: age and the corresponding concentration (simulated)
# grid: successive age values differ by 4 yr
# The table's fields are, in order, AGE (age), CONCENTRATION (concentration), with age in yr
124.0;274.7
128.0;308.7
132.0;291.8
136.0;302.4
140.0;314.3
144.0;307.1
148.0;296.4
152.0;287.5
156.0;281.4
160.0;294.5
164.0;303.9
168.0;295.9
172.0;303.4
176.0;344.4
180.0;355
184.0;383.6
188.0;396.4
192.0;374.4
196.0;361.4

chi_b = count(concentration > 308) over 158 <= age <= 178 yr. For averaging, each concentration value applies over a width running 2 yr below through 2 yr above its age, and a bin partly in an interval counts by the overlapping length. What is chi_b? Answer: 1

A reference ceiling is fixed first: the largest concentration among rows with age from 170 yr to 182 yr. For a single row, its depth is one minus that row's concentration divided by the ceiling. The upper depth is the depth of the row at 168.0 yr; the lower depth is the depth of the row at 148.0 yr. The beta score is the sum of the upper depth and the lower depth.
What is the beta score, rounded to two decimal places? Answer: 0.33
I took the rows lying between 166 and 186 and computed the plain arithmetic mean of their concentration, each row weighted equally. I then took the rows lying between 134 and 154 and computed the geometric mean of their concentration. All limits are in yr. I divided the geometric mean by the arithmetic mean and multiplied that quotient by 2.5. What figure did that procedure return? 2.24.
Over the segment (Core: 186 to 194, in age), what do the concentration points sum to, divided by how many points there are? 385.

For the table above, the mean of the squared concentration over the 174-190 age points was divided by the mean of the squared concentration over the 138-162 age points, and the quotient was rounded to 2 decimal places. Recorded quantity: 1.55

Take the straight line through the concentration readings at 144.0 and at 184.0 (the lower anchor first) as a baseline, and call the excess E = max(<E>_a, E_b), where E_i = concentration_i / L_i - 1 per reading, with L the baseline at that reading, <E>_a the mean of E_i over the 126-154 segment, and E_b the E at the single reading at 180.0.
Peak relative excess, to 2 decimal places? 0.01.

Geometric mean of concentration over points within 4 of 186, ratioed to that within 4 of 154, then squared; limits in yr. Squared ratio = 1.88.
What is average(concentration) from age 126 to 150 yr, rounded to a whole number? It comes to 303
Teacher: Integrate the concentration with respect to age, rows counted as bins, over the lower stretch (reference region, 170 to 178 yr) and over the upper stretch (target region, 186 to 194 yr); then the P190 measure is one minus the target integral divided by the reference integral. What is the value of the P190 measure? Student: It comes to -0.19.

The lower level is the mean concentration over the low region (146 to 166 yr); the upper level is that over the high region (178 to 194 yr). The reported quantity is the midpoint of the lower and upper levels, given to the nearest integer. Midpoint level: 335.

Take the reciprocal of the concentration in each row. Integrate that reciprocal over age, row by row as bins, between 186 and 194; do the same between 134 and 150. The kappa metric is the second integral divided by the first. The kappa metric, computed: 2.5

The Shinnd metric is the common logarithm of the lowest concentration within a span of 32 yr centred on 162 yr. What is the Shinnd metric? 2.45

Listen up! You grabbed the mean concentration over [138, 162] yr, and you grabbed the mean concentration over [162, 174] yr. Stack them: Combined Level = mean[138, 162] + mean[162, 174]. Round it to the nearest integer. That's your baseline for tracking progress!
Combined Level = 598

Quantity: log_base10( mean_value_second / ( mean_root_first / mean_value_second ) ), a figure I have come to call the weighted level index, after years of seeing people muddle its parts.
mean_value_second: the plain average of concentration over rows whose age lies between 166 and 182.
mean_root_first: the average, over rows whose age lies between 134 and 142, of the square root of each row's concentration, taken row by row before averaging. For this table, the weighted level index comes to 3.78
